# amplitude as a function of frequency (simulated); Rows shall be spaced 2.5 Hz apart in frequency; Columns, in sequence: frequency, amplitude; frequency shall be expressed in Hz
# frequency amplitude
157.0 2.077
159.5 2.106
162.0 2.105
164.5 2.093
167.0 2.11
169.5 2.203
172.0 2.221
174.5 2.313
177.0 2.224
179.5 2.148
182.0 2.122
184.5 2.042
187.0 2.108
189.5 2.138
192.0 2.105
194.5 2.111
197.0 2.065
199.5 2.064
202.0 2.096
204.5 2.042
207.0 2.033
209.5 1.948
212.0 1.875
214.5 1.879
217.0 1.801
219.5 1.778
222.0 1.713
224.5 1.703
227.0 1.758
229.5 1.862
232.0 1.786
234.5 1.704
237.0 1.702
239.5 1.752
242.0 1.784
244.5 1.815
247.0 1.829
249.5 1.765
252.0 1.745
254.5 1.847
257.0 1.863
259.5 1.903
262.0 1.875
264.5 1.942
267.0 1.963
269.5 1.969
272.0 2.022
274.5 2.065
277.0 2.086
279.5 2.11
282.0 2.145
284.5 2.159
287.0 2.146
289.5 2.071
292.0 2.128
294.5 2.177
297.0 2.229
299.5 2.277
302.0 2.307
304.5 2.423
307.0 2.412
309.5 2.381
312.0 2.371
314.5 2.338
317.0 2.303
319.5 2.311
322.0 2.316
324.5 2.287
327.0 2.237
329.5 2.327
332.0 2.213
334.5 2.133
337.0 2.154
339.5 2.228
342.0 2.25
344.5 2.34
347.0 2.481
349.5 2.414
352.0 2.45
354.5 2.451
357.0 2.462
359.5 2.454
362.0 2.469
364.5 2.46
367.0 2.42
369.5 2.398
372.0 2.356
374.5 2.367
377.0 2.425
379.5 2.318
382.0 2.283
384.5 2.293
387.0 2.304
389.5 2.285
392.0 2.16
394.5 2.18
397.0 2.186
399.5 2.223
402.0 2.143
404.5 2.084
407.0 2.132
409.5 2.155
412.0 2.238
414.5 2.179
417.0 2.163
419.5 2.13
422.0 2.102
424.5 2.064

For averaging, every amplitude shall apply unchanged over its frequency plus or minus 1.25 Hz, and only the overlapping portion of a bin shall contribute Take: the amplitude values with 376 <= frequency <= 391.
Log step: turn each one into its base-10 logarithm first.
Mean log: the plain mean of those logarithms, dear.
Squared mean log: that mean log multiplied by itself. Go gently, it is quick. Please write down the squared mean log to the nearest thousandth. 0.133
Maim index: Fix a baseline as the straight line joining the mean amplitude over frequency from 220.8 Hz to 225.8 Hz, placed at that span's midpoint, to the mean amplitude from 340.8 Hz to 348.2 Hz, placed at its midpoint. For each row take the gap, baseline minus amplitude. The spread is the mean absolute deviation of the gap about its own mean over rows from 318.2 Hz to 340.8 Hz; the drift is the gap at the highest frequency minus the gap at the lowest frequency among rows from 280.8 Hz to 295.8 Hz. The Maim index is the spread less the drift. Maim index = 0.1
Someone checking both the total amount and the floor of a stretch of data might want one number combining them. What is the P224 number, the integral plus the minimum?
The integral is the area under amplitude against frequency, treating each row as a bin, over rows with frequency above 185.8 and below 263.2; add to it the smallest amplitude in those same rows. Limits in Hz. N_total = 148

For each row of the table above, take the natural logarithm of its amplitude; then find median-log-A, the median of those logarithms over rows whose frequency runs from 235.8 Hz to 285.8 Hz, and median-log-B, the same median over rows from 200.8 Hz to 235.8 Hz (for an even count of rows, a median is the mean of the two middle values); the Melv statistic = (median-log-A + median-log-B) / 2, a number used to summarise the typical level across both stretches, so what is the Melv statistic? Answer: 0.62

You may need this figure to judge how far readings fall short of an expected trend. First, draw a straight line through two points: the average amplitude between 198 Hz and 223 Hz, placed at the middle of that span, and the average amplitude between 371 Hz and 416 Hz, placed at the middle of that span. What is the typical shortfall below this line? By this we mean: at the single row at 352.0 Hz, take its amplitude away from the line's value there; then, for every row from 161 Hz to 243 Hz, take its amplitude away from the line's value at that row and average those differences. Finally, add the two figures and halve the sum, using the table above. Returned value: -0.18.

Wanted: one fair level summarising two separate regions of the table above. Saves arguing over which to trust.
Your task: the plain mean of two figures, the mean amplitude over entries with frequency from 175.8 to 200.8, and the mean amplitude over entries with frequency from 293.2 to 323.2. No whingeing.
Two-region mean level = 2.22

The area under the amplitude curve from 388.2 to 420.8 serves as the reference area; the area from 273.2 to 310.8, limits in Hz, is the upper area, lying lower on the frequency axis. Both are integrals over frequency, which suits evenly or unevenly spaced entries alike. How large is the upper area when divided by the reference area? 1.2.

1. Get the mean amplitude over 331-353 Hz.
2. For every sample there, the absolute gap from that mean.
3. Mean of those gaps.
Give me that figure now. 0.11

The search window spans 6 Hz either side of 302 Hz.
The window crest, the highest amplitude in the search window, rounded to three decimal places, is 2.423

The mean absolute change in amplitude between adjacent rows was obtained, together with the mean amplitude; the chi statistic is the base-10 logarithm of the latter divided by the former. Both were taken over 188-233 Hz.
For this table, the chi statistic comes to 1.64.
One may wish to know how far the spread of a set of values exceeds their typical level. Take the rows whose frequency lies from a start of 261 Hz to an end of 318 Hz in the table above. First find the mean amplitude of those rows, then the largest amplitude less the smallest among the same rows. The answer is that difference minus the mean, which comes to -1.62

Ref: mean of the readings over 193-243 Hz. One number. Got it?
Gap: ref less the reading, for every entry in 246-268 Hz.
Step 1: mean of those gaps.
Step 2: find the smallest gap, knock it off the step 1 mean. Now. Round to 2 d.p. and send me 0.10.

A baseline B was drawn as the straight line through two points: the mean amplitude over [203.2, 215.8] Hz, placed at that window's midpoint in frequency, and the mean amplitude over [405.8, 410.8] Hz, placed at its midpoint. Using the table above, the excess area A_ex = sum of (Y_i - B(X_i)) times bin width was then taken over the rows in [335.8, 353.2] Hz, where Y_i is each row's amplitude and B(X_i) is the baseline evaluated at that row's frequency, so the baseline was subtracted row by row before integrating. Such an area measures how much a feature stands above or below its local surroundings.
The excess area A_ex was 4.3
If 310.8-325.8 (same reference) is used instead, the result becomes 3.9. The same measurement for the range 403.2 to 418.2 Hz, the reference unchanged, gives 0.2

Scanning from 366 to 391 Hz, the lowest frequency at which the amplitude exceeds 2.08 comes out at 367.0 Hz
